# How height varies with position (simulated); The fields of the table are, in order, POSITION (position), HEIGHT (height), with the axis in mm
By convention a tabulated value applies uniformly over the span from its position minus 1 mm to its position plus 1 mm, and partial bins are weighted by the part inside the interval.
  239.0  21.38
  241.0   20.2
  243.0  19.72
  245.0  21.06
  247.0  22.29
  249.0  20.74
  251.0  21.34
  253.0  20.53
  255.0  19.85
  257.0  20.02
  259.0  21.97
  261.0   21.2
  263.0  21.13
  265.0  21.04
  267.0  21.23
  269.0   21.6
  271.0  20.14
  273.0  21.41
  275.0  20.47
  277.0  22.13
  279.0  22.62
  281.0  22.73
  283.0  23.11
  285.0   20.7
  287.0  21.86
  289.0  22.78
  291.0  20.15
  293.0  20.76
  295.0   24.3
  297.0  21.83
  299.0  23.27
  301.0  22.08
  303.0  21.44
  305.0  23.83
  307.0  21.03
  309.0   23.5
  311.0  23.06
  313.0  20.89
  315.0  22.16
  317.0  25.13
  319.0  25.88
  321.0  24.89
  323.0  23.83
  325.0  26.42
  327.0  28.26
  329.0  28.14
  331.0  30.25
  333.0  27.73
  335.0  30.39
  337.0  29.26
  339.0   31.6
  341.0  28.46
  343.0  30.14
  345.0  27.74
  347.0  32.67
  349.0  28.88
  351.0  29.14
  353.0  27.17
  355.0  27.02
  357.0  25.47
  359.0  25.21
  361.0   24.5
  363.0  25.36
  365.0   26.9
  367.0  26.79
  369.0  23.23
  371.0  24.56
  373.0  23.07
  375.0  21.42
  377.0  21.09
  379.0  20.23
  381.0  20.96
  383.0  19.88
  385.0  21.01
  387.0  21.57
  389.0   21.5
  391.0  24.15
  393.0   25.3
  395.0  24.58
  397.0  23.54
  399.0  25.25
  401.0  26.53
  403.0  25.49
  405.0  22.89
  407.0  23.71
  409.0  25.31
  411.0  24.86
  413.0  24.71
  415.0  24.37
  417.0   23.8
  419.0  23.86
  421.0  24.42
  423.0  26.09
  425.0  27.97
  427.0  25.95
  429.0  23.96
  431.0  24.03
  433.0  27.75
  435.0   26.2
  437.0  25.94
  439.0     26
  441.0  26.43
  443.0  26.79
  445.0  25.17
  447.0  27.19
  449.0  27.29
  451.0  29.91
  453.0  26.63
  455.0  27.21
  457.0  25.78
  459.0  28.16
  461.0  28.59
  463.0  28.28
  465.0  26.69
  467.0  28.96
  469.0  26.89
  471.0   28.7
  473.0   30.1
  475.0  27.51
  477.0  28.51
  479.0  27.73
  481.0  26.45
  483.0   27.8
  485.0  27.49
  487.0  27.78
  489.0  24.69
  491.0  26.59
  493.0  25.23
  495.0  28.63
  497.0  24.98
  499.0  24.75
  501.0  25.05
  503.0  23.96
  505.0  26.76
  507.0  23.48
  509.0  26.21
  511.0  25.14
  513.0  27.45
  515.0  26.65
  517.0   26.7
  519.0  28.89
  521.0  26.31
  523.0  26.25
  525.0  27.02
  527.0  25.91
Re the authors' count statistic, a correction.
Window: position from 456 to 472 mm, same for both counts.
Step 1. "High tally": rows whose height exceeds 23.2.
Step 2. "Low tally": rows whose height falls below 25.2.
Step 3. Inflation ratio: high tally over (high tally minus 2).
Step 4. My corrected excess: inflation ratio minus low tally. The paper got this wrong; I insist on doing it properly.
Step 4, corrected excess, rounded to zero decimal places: 1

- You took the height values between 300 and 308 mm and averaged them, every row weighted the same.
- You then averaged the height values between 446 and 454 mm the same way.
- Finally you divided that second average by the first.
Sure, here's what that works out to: 1.26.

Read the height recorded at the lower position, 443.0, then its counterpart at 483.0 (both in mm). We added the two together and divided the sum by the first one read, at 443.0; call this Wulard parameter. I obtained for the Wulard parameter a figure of 2.04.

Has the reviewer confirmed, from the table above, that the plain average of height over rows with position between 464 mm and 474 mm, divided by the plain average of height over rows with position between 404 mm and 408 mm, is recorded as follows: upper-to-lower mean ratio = 1.21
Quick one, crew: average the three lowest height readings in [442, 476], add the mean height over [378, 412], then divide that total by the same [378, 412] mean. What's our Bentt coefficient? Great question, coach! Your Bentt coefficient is 2.11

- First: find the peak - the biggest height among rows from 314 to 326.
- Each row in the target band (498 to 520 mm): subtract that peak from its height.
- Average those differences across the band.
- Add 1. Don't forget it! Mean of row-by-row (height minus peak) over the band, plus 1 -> 0.5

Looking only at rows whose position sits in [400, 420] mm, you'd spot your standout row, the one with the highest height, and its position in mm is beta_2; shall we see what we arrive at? 401.0 mm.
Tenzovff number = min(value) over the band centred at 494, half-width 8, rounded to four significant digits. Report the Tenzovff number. 24.69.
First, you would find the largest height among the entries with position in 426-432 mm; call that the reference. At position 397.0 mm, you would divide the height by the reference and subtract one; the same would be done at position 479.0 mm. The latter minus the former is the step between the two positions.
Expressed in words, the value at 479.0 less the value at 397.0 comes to 0.16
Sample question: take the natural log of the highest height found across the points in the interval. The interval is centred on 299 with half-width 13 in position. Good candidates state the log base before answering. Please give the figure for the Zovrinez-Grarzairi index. 3.19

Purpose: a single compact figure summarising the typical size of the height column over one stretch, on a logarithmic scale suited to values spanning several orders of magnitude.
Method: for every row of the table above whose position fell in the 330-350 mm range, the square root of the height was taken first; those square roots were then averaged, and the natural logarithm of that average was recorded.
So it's 1.70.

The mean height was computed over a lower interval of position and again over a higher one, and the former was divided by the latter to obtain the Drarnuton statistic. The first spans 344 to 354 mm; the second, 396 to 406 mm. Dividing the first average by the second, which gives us 1.18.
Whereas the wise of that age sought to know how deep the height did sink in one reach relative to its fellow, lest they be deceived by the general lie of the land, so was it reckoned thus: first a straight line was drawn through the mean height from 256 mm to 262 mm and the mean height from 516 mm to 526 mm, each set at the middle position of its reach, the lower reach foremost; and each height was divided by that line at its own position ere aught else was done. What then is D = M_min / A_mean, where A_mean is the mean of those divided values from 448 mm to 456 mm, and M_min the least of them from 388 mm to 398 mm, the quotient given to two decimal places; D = 0.82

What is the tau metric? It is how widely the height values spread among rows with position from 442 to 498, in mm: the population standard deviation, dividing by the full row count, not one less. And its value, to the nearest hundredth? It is 1.37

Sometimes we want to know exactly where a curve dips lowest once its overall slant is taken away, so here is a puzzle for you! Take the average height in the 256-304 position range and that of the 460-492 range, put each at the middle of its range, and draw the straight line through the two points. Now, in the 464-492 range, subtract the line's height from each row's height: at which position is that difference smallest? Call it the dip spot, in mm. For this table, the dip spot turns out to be 489.0 mm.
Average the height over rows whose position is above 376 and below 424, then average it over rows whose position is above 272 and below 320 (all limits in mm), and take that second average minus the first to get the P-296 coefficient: -1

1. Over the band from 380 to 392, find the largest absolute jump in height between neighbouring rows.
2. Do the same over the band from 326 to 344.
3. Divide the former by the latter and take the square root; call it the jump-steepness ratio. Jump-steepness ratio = 0.92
